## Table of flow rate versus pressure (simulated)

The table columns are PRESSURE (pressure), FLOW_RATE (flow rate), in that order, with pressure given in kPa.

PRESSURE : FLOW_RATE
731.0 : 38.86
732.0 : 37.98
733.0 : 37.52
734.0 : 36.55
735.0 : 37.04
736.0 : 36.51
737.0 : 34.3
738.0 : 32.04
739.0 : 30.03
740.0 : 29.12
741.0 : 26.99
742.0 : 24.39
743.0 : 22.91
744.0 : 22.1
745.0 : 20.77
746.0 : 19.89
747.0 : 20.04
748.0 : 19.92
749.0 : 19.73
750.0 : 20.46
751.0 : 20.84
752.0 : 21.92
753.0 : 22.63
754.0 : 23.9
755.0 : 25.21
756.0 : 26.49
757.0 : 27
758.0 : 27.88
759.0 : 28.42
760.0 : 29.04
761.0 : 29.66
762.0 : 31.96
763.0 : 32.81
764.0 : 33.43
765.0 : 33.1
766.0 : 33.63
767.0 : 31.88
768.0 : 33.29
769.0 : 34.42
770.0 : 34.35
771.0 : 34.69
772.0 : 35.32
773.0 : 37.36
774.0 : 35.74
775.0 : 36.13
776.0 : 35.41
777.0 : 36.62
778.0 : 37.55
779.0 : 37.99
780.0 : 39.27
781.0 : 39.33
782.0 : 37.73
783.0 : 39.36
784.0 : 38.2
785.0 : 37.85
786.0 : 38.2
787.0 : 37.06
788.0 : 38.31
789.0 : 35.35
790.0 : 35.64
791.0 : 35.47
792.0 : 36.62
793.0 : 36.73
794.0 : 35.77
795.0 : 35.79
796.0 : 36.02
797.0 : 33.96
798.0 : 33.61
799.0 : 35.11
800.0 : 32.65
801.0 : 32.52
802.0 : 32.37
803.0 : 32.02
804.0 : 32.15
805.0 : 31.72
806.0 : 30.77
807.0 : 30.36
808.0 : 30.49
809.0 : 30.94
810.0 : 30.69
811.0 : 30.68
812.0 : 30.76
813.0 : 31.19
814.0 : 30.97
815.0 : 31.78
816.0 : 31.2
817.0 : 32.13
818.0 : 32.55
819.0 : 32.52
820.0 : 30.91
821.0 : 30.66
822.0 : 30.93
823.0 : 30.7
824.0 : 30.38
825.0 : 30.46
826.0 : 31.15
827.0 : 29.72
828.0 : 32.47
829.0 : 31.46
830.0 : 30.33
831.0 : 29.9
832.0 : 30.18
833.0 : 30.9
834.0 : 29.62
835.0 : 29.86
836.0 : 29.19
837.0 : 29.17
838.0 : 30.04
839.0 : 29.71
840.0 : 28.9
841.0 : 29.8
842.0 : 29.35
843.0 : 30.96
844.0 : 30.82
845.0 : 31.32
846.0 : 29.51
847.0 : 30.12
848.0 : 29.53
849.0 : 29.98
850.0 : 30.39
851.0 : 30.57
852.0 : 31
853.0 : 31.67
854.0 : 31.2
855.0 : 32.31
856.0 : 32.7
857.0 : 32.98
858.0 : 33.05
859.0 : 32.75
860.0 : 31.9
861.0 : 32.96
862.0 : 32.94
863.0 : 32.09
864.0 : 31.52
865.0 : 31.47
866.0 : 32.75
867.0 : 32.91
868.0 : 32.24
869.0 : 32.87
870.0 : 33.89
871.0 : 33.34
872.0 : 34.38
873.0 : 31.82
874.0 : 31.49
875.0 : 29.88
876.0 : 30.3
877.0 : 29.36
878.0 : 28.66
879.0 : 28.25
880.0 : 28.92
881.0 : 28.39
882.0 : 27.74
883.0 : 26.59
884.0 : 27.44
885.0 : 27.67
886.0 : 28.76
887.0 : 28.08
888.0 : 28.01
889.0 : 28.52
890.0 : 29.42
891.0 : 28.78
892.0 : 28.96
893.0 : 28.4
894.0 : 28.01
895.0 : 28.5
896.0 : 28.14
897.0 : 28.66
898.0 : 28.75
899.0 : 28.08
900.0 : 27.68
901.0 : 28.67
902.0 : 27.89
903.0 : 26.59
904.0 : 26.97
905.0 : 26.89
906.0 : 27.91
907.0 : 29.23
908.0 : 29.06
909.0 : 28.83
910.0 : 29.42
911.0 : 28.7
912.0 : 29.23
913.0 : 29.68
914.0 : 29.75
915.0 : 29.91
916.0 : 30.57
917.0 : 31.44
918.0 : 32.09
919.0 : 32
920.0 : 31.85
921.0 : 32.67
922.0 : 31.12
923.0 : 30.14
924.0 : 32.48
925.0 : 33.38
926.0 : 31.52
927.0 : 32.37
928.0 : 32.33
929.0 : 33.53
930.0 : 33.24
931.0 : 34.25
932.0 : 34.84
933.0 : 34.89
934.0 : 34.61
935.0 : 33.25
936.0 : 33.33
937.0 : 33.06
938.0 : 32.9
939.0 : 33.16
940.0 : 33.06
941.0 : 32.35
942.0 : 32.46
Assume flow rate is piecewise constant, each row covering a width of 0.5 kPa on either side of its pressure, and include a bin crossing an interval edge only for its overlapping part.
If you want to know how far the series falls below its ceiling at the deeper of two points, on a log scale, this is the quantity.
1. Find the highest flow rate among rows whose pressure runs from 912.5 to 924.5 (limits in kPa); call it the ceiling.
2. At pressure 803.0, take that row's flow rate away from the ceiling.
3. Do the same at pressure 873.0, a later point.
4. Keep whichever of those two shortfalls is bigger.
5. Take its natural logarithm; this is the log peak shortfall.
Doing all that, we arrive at -0.16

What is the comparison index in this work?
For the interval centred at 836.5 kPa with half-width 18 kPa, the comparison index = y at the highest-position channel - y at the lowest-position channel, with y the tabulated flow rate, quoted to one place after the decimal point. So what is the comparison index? -1.3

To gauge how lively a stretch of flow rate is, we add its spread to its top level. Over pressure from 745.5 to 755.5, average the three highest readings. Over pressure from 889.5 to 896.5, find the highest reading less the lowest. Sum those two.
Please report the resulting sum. 25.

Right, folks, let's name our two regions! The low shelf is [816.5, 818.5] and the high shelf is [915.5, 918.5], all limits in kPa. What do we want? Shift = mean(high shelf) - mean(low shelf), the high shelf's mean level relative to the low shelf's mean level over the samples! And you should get -1.0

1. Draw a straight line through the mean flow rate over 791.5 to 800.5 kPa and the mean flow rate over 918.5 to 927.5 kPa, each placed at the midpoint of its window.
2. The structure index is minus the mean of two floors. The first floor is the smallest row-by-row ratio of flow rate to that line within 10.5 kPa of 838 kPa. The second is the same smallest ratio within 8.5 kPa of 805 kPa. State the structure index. -0.860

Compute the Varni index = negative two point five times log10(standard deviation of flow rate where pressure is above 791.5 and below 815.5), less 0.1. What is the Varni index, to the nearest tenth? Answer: -0.9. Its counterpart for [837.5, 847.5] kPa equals 0.2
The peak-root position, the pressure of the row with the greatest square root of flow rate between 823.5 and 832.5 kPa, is 828.0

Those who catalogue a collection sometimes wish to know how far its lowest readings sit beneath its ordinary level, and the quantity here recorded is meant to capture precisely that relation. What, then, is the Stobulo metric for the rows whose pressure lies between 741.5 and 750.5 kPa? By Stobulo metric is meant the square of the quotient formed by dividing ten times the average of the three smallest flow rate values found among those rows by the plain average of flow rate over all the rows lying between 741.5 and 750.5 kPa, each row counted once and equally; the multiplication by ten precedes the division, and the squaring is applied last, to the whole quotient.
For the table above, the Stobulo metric 88.2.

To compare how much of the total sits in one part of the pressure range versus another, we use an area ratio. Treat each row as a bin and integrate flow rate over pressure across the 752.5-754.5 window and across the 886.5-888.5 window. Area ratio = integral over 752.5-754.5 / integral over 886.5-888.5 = 0.83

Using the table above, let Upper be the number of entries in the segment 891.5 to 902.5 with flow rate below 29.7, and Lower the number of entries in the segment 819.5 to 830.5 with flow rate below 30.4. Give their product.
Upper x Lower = 33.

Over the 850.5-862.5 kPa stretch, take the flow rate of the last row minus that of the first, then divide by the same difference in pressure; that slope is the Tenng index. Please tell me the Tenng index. 0.2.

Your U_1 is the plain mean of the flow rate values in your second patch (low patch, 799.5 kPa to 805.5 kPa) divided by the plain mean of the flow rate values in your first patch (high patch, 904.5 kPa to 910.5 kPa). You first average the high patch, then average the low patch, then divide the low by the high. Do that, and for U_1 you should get 1.13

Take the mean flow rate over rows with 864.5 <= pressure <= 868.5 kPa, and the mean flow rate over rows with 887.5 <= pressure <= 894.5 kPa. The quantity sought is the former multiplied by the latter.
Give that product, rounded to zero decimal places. 925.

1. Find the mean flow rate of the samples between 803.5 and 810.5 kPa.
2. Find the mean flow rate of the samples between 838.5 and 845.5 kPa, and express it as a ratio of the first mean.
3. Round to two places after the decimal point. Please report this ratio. 0.97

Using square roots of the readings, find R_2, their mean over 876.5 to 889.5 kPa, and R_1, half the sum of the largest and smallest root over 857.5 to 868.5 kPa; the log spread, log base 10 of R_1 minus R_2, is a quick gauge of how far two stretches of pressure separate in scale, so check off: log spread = -0.43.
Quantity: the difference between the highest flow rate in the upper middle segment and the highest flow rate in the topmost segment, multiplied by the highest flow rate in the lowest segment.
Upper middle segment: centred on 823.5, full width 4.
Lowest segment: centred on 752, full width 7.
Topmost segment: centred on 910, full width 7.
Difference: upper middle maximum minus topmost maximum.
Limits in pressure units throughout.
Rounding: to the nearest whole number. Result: 32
